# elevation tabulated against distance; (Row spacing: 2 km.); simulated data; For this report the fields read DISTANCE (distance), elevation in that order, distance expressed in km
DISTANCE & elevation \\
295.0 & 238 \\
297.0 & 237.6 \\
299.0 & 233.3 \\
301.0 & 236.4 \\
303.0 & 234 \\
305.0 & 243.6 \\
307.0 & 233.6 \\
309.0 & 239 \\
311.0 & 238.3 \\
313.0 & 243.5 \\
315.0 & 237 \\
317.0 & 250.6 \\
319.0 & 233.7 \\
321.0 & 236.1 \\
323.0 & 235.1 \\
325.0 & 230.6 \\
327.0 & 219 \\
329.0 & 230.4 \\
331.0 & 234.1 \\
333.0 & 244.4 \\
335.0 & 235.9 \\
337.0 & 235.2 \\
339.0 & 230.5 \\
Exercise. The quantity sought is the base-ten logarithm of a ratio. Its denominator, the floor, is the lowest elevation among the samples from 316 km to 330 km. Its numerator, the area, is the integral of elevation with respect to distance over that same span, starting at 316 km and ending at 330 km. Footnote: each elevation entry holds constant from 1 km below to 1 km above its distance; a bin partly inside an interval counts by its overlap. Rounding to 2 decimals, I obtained 1.17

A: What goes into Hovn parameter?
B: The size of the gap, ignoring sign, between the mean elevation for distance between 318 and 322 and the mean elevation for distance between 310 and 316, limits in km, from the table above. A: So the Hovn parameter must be 4.7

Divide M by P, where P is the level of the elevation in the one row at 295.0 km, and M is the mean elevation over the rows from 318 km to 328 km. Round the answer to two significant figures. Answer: 0.97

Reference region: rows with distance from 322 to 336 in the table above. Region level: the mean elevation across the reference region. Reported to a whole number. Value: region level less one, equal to 232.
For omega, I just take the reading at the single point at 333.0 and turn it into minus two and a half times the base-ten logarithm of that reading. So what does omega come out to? -5.97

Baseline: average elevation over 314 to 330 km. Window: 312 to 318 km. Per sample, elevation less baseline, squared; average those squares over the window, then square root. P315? 11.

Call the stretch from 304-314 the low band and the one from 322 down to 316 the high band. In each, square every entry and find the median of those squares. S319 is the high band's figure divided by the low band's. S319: 0.98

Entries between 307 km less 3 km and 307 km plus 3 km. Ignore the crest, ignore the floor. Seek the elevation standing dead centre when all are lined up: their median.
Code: 239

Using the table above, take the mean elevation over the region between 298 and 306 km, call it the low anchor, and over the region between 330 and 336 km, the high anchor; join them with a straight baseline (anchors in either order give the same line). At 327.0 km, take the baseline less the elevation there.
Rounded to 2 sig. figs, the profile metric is 19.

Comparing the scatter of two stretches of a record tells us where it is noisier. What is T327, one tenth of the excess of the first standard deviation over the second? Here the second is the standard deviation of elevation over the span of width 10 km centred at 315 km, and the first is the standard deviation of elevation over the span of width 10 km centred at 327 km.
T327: -0.02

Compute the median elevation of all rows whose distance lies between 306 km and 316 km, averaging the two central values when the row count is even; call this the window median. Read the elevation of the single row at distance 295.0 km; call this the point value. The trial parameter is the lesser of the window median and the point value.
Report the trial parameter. 238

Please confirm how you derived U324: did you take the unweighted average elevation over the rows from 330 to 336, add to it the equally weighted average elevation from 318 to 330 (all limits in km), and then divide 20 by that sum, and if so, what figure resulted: 0.0426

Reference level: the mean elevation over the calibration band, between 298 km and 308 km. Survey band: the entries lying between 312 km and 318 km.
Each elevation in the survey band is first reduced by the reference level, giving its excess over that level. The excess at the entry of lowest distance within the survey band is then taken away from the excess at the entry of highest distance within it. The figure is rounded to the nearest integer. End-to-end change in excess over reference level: 7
